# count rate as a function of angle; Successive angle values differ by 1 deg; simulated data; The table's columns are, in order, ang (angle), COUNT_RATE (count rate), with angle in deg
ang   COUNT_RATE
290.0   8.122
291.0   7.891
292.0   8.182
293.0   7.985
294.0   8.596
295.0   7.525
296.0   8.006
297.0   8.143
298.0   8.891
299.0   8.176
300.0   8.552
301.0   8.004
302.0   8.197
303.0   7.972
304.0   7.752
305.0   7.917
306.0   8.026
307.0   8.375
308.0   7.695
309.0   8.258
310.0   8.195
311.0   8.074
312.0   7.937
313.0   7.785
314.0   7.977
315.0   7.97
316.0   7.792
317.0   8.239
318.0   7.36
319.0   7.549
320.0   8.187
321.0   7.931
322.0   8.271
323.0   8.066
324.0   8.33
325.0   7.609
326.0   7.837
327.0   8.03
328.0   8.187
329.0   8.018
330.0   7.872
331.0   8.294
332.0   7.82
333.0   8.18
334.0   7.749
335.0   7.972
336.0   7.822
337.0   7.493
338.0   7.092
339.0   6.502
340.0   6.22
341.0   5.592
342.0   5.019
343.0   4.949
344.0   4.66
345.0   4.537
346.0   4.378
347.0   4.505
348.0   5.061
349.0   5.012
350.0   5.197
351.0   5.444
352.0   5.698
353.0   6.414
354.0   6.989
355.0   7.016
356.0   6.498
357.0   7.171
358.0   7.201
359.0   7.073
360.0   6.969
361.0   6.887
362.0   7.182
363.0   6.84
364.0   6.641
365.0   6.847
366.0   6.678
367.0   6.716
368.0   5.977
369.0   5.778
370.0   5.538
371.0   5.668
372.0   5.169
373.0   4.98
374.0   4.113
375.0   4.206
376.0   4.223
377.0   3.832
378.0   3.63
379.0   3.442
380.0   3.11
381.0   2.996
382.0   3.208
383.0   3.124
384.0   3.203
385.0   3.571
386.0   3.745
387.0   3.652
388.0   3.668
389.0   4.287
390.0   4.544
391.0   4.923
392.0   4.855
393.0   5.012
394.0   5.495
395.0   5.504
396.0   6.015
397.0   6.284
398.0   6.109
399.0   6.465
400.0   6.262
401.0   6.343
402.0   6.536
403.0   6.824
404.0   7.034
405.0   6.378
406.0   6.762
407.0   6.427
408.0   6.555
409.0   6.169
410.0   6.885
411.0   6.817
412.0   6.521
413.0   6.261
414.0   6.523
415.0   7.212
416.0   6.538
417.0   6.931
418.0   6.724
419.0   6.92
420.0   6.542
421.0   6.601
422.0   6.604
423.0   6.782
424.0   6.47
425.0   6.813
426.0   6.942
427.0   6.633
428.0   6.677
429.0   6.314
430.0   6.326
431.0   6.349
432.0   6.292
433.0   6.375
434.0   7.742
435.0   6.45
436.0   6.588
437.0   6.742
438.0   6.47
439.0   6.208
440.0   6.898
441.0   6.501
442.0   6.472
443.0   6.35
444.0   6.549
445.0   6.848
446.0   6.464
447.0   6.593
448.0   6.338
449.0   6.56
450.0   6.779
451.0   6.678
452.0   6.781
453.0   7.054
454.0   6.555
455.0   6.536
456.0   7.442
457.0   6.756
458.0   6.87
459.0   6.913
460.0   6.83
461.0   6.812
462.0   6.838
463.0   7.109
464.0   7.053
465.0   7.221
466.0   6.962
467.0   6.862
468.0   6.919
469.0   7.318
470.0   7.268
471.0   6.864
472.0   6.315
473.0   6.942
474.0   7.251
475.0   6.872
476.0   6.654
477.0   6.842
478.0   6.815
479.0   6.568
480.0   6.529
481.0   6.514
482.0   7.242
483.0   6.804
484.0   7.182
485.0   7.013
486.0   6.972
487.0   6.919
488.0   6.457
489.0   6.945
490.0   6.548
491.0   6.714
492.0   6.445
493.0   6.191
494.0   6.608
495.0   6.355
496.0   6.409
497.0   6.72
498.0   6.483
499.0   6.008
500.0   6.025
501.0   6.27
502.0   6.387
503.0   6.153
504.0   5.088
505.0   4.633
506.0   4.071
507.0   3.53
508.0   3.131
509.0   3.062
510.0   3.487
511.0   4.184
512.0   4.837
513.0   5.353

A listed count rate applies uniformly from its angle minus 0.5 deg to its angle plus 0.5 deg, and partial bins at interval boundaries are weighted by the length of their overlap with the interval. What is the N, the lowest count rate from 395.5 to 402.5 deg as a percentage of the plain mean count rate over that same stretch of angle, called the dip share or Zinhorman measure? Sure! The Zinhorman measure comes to 95.7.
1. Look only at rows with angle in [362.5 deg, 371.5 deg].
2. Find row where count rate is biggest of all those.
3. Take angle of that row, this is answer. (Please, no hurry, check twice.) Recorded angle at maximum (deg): 365.0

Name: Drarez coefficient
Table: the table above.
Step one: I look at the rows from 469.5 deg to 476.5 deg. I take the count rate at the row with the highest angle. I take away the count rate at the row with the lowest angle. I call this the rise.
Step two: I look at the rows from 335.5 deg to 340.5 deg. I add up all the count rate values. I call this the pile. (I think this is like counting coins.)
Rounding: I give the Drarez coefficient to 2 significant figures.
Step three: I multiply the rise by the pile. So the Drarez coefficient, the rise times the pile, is -22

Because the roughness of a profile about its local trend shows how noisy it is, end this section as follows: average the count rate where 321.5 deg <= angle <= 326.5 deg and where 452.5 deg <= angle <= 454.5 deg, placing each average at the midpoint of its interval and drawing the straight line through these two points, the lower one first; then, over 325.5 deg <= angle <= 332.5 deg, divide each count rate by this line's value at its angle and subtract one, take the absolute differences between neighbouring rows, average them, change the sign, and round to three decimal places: -0.033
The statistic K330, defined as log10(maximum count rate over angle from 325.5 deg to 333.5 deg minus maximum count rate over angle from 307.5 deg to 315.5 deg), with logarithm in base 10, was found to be -1.4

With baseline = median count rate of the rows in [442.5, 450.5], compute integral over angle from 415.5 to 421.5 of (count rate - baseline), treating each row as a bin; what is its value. 0.9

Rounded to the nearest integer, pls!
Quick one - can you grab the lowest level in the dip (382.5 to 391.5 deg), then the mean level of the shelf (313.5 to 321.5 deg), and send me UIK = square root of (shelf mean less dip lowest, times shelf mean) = 6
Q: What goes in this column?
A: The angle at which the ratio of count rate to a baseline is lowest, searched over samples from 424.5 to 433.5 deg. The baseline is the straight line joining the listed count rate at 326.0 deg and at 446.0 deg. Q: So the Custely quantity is 429.0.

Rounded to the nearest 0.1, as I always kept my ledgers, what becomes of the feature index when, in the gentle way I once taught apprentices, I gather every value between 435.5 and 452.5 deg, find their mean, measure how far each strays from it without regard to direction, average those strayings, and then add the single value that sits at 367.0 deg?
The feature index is 6.9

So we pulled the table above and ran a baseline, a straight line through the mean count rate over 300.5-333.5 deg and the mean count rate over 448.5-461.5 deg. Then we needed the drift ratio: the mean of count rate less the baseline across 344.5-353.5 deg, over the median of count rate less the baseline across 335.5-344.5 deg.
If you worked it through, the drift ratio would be 1.6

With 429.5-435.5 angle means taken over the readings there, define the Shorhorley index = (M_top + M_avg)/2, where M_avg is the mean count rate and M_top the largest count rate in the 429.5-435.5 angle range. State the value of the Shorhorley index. 7.2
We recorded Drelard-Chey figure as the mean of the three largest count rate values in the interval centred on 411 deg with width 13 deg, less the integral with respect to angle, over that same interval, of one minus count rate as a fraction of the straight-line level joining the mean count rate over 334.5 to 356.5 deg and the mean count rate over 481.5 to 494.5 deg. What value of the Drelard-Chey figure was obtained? 7.6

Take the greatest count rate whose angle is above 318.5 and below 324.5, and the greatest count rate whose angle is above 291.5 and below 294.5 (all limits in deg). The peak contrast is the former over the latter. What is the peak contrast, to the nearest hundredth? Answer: 0.97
